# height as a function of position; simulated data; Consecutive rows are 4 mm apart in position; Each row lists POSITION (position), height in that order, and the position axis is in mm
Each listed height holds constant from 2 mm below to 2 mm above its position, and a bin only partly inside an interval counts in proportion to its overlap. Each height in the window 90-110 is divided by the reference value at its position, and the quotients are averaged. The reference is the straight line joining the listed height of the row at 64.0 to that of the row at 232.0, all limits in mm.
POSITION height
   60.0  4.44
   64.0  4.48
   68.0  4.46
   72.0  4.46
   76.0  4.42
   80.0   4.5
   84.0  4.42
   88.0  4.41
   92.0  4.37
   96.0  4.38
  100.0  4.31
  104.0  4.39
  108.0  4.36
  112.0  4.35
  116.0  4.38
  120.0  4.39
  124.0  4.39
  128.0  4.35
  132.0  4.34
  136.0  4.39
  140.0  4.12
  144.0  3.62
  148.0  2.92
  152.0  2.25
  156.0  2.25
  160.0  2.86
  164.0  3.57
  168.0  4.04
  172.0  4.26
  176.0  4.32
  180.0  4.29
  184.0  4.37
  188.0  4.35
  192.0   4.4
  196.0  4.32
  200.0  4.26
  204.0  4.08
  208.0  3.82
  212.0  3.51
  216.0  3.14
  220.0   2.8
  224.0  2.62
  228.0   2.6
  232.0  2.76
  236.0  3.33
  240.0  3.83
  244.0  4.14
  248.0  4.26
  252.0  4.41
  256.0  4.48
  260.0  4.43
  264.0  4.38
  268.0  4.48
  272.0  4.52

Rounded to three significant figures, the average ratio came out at 1.06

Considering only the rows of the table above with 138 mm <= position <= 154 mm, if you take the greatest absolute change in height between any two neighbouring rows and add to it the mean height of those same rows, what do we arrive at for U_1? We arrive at 3.93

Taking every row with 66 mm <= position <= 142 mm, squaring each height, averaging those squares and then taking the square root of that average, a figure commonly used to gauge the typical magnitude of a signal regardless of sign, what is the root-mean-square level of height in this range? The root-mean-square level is 4.4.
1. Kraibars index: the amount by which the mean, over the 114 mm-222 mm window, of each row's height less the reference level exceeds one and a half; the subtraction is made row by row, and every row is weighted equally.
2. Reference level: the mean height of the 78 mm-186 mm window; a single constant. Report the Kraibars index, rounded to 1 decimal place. -1.7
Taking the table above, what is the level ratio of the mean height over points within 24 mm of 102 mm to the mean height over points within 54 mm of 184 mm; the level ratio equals 1.21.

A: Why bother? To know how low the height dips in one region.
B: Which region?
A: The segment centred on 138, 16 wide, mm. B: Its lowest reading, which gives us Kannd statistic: 3.62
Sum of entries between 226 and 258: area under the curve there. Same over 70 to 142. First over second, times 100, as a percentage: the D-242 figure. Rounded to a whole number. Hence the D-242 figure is 38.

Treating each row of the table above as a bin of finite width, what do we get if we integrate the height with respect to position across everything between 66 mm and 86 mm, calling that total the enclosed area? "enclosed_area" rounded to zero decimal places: 89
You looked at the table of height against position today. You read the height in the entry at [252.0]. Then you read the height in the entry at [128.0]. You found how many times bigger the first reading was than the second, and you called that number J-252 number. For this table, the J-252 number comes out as 1.014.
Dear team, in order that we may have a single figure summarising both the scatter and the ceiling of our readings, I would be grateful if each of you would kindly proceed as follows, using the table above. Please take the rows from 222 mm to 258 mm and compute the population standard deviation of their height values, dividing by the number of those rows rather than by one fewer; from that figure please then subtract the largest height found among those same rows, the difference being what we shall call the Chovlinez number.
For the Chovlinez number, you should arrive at -3.74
